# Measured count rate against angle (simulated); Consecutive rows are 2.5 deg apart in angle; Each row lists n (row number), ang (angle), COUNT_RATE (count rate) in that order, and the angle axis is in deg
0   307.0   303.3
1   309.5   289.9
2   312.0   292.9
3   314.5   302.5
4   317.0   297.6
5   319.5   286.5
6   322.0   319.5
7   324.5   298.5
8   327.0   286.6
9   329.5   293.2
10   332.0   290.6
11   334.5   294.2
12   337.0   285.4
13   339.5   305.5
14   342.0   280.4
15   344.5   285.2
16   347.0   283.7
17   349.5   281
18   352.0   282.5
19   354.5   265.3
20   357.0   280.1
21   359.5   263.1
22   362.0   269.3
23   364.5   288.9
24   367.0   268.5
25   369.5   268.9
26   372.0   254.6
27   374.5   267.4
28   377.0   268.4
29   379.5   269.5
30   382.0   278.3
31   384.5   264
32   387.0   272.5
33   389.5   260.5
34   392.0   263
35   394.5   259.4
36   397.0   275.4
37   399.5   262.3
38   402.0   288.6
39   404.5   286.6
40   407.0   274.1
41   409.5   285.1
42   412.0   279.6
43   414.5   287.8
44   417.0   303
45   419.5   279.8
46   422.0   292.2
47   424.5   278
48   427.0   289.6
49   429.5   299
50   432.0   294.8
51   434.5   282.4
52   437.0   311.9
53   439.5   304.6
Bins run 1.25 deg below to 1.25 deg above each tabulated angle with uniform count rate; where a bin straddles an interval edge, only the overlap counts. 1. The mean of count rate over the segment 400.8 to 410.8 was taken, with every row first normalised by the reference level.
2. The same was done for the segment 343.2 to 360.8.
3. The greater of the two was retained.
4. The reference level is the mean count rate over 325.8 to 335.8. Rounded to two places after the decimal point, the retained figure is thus 0.97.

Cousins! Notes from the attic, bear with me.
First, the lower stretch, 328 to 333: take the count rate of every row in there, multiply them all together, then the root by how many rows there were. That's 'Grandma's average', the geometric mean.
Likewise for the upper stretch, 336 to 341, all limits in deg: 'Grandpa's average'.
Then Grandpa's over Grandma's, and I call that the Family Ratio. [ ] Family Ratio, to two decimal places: 1.01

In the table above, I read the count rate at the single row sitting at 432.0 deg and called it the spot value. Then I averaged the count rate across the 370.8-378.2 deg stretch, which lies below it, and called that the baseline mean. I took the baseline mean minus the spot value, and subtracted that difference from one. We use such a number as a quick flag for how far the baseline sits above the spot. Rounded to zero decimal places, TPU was 32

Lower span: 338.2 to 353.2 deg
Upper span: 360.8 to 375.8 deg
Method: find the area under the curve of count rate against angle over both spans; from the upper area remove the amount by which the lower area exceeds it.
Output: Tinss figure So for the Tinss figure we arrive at 3792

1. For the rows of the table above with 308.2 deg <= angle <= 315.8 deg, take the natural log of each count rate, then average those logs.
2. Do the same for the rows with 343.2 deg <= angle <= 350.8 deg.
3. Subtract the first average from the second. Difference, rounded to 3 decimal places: -0.041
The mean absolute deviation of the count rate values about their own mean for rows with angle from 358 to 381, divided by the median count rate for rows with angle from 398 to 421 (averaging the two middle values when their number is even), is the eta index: 0.017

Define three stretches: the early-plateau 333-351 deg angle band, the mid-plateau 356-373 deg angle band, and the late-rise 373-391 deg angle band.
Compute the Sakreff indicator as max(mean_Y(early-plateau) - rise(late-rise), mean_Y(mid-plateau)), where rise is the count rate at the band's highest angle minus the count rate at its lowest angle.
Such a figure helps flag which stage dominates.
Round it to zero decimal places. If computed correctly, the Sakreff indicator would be 295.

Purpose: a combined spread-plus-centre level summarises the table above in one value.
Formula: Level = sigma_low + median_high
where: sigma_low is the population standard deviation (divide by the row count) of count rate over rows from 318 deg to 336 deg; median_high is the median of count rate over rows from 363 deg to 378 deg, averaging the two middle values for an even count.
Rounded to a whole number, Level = 279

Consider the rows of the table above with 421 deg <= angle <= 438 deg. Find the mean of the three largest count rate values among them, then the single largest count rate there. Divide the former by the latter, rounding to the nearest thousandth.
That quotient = 0.968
